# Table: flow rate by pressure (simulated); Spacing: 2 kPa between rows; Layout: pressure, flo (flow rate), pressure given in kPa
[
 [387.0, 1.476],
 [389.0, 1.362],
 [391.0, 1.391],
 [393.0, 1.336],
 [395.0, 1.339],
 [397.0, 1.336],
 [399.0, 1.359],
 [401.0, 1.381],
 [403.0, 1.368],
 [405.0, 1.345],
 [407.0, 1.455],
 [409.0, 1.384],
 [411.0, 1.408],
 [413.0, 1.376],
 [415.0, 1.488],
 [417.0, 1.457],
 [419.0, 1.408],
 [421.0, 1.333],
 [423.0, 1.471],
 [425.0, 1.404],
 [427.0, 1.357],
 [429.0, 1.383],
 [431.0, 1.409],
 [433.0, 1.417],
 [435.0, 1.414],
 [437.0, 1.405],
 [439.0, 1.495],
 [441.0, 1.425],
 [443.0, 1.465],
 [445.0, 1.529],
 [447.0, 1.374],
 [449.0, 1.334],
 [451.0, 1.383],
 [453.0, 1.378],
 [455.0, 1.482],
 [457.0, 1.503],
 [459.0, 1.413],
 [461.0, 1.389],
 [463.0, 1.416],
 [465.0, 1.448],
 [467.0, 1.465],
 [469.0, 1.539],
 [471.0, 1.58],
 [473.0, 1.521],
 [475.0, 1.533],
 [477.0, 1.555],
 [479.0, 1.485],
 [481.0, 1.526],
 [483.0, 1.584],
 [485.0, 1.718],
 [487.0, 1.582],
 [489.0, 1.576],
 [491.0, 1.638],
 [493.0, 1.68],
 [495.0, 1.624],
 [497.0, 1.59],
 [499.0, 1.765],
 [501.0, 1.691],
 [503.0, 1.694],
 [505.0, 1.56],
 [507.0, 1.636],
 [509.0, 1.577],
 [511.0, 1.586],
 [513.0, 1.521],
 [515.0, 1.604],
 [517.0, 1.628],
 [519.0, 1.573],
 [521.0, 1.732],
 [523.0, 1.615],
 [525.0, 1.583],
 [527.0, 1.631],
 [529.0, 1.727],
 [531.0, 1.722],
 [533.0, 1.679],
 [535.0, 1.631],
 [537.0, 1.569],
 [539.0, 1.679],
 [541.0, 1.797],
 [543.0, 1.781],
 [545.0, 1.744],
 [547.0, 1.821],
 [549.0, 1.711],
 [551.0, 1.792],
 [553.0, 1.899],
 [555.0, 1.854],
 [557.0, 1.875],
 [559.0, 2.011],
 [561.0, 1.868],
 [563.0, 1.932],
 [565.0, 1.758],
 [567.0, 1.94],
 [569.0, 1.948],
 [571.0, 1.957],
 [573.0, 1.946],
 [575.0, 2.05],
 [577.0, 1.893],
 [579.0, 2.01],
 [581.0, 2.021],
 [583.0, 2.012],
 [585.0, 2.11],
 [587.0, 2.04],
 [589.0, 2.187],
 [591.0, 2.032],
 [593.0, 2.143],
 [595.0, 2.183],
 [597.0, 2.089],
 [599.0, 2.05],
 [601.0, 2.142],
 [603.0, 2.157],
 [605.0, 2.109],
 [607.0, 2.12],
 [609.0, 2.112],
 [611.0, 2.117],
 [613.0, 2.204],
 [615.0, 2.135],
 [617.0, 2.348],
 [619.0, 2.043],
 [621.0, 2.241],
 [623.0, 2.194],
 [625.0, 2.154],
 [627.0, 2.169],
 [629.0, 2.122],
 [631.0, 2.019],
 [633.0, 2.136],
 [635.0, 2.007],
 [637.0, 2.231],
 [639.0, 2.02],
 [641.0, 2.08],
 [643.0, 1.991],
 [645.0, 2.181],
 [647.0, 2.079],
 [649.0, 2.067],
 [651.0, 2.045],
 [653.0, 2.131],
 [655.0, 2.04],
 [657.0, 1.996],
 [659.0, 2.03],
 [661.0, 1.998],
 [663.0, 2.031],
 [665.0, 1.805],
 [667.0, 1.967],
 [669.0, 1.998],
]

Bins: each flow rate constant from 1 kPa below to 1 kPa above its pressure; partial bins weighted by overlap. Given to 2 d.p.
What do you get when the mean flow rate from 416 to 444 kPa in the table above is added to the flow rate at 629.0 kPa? 3.54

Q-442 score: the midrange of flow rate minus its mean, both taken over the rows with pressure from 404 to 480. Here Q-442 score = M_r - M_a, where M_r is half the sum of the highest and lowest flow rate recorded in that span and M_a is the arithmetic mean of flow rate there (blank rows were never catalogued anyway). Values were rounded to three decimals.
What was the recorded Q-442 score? 0.019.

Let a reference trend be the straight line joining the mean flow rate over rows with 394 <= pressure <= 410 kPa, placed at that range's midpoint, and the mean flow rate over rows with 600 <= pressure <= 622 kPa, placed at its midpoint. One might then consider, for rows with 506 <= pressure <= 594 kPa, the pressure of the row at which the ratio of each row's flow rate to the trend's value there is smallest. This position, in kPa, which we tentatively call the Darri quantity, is 537.0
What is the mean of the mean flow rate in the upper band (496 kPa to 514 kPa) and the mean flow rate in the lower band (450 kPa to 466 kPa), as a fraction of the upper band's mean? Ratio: 0.94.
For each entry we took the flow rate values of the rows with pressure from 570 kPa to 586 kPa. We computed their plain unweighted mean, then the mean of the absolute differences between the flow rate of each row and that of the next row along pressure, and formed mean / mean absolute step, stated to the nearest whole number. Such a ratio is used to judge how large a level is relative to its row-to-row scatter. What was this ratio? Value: 28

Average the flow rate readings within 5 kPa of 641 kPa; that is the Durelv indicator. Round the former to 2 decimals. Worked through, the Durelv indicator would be 2.10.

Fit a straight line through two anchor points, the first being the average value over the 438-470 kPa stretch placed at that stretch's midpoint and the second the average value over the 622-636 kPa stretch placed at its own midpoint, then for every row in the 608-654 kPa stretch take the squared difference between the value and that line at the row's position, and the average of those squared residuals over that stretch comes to 0.0134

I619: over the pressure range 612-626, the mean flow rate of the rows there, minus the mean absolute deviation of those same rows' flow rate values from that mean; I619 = 2.12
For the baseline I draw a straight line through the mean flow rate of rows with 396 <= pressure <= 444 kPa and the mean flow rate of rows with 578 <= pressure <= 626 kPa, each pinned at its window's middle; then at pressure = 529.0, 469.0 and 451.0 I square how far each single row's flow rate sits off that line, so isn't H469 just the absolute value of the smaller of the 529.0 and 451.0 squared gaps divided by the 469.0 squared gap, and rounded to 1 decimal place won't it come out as 3.3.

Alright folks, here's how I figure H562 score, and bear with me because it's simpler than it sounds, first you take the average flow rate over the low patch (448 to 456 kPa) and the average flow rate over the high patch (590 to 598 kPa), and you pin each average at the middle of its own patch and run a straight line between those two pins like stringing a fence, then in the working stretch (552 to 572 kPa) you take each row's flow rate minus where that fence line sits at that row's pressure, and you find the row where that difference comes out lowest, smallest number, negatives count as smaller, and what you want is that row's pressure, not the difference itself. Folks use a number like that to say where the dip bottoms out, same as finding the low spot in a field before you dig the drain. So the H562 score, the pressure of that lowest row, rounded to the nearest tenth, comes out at 565.0 kPa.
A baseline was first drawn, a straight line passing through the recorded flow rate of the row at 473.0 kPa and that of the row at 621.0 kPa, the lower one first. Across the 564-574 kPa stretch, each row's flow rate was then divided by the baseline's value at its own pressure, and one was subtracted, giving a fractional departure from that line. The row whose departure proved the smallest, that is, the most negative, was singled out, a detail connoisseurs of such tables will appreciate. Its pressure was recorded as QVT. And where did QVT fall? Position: 565.0 kPa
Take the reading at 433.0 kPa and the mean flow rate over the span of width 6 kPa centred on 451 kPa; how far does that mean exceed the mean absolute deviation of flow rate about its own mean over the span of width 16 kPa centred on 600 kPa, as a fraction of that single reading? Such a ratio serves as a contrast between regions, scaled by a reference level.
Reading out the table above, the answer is 0.94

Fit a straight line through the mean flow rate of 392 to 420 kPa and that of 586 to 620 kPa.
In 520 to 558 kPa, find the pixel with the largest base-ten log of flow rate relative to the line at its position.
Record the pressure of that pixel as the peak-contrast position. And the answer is 553.0 kPa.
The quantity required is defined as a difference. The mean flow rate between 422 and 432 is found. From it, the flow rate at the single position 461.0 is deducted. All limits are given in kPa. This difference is 0.0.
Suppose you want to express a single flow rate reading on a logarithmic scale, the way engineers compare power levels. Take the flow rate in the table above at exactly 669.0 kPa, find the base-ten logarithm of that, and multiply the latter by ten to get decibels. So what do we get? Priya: 3.0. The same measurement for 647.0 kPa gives 3.2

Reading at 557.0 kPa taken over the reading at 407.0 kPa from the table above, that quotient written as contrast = 1.29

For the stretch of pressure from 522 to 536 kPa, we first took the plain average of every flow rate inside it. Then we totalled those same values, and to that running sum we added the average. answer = 13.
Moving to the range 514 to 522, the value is 8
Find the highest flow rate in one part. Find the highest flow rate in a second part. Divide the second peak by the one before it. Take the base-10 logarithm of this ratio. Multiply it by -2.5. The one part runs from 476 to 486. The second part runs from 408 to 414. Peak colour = 0.22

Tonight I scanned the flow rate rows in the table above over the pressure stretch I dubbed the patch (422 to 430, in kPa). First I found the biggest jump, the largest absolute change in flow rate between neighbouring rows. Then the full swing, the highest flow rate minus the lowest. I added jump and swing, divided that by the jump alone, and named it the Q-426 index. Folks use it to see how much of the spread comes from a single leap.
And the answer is 2.70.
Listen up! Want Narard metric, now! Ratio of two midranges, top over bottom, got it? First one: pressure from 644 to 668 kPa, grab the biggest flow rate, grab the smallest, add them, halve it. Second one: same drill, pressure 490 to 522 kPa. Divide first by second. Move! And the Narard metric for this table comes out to 1.21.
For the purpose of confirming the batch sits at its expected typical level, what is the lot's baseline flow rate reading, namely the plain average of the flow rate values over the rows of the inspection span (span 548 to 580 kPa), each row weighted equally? 1.9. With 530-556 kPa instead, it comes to 1.7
